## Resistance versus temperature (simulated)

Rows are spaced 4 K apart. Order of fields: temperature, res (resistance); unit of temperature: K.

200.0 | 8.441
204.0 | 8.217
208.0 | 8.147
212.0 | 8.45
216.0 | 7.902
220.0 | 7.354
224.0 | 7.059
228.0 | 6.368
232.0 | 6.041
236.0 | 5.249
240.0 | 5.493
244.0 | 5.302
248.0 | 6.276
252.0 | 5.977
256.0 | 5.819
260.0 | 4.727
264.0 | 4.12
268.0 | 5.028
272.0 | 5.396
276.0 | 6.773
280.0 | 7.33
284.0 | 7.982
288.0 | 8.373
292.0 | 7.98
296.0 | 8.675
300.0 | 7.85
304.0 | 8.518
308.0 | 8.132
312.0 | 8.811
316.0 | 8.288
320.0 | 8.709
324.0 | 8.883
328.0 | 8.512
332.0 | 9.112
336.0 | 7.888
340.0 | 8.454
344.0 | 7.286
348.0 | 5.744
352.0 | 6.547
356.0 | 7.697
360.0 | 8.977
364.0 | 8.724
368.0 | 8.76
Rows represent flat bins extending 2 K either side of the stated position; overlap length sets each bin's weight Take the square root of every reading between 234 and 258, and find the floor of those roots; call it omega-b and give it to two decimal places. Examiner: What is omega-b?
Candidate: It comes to 2.29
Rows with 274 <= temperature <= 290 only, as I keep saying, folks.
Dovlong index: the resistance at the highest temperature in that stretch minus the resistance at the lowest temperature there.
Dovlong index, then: 1.6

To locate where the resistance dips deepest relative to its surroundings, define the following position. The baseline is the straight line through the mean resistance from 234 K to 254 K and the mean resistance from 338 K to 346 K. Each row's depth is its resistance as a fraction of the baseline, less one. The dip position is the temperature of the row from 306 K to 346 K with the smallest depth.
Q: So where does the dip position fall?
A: 344.0 K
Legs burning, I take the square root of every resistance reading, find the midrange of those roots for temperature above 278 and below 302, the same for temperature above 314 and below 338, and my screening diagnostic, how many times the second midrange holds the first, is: 1.03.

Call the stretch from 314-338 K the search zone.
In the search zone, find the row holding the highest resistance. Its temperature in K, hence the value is 332.0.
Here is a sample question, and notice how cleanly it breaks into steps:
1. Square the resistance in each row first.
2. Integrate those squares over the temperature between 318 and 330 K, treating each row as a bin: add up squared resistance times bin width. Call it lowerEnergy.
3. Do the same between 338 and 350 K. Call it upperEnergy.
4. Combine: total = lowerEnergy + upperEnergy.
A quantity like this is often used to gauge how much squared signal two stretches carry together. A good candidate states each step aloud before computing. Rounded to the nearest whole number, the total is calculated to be 1539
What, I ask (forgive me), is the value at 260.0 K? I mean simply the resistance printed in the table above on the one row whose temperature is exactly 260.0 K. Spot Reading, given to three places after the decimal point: 4.727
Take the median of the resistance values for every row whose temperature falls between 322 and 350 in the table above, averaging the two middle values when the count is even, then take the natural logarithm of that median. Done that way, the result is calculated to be 2.13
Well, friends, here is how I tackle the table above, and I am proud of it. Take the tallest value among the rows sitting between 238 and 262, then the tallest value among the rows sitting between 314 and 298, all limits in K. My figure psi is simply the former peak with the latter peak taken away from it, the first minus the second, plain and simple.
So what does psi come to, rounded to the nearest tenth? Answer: -2.5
